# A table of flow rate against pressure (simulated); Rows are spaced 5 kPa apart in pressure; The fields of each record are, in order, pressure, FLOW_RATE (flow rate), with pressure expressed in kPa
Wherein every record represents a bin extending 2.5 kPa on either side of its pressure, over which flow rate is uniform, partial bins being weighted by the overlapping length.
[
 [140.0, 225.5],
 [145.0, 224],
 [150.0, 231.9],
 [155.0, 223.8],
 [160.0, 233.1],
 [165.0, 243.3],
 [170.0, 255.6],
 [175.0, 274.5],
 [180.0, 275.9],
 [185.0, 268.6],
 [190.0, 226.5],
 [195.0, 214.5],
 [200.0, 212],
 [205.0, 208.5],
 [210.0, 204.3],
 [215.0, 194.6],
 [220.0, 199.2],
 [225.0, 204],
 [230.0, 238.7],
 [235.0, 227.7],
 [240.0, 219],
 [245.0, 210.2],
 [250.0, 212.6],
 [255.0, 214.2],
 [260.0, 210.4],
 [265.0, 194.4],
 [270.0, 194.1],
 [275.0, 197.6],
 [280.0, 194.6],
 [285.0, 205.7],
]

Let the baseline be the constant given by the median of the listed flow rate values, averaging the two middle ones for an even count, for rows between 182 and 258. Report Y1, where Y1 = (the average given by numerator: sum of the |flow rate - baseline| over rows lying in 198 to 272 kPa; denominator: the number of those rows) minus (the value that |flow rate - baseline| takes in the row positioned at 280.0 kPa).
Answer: -8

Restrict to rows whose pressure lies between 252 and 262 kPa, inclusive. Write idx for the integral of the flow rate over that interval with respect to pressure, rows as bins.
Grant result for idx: 2124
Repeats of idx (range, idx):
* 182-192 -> 2500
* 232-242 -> 2243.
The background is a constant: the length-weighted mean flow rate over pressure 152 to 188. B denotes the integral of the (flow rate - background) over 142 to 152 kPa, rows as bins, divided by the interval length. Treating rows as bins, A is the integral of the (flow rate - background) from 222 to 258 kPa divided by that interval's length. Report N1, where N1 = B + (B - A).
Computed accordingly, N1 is -15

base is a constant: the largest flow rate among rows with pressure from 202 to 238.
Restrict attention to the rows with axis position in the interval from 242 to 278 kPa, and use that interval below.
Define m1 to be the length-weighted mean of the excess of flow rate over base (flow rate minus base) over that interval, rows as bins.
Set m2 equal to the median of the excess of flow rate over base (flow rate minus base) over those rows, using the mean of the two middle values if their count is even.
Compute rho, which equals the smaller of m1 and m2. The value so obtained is -34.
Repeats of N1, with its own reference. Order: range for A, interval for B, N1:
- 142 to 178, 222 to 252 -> -57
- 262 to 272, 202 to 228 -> -42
